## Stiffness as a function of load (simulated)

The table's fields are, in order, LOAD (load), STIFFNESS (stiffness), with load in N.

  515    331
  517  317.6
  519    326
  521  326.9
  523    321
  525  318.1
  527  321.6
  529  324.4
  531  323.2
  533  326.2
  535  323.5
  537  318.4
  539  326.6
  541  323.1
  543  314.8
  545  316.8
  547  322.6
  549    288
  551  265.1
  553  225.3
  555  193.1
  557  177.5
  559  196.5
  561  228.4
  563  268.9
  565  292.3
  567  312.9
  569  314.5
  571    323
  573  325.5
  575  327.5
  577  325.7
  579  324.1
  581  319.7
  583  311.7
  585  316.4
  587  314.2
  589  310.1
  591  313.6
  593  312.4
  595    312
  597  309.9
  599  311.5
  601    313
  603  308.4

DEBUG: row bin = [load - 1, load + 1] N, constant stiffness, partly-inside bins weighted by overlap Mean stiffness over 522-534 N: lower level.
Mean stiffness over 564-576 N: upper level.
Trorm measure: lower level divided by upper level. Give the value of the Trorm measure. 1.0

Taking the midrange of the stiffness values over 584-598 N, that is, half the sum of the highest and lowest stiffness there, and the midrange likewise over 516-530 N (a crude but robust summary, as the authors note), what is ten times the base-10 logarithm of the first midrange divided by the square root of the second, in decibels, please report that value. 12.4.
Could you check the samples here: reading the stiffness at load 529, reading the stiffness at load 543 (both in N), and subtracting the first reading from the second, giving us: -10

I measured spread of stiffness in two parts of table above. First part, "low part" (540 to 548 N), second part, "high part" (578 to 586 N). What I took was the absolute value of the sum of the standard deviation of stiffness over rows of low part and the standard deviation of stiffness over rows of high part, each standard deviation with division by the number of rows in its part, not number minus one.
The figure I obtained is 8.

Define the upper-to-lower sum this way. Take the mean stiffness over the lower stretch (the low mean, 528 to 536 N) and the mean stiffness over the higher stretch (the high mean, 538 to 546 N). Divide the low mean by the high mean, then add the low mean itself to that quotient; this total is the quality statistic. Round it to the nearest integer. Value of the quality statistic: 325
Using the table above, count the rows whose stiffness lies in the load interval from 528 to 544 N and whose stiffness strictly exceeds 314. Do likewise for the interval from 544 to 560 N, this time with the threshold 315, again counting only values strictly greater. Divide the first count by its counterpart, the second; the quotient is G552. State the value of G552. 4.0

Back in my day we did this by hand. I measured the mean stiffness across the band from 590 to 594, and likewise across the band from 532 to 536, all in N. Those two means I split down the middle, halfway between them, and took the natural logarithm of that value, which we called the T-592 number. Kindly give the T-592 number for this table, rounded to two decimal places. 5.76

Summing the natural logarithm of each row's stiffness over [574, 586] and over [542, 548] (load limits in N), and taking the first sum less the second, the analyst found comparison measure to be 17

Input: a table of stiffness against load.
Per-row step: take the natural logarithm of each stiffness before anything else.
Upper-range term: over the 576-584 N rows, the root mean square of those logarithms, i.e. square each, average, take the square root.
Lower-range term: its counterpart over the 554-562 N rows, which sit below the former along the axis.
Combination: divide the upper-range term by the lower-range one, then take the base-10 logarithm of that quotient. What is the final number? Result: 0.0377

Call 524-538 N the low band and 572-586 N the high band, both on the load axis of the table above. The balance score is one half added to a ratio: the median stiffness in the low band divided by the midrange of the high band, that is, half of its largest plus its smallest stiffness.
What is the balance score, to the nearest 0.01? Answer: 1.51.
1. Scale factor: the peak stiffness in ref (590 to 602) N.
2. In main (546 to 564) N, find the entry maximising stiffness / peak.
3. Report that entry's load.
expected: 547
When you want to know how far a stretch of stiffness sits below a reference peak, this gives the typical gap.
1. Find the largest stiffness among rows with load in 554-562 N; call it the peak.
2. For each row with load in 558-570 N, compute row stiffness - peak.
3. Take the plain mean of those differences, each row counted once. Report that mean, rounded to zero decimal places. 41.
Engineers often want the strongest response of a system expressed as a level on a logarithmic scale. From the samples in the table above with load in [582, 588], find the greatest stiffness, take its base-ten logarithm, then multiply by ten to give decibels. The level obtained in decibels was 25.0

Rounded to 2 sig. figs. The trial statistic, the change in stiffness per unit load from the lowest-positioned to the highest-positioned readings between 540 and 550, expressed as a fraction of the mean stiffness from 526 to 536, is -0.014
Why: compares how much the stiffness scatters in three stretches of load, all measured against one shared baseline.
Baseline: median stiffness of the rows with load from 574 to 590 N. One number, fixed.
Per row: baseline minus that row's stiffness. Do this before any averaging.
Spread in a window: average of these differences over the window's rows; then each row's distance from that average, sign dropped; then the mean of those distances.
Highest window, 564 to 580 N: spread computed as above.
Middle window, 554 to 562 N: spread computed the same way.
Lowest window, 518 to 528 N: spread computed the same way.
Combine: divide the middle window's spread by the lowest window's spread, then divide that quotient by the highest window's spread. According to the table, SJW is 0.57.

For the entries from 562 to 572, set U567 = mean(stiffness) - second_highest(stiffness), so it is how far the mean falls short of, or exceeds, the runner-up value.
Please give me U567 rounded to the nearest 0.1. -12.2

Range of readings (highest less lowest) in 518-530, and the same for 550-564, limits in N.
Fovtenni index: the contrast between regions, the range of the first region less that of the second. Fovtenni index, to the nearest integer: -83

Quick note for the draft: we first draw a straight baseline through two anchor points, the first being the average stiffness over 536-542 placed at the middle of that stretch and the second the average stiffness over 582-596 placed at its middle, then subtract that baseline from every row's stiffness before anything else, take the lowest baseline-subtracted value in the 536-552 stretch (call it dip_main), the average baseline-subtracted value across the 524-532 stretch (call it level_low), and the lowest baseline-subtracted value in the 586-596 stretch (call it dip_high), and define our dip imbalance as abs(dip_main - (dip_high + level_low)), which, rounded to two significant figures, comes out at 49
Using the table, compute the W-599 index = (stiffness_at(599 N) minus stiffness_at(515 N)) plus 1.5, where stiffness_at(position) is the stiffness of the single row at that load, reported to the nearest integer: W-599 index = -18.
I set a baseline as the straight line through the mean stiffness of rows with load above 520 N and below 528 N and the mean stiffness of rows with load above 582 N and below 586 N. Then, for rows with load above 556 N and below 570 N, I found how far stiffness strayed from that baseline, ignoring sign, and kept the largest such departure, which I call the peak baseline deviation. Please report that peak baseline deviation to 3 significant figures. 140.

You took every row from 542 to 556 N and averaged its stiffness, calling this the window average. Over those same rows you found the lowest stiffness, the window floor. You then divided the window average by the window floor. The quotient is 1.42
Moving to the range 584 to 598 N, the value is 1.01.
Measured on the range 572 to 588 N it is 1.03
